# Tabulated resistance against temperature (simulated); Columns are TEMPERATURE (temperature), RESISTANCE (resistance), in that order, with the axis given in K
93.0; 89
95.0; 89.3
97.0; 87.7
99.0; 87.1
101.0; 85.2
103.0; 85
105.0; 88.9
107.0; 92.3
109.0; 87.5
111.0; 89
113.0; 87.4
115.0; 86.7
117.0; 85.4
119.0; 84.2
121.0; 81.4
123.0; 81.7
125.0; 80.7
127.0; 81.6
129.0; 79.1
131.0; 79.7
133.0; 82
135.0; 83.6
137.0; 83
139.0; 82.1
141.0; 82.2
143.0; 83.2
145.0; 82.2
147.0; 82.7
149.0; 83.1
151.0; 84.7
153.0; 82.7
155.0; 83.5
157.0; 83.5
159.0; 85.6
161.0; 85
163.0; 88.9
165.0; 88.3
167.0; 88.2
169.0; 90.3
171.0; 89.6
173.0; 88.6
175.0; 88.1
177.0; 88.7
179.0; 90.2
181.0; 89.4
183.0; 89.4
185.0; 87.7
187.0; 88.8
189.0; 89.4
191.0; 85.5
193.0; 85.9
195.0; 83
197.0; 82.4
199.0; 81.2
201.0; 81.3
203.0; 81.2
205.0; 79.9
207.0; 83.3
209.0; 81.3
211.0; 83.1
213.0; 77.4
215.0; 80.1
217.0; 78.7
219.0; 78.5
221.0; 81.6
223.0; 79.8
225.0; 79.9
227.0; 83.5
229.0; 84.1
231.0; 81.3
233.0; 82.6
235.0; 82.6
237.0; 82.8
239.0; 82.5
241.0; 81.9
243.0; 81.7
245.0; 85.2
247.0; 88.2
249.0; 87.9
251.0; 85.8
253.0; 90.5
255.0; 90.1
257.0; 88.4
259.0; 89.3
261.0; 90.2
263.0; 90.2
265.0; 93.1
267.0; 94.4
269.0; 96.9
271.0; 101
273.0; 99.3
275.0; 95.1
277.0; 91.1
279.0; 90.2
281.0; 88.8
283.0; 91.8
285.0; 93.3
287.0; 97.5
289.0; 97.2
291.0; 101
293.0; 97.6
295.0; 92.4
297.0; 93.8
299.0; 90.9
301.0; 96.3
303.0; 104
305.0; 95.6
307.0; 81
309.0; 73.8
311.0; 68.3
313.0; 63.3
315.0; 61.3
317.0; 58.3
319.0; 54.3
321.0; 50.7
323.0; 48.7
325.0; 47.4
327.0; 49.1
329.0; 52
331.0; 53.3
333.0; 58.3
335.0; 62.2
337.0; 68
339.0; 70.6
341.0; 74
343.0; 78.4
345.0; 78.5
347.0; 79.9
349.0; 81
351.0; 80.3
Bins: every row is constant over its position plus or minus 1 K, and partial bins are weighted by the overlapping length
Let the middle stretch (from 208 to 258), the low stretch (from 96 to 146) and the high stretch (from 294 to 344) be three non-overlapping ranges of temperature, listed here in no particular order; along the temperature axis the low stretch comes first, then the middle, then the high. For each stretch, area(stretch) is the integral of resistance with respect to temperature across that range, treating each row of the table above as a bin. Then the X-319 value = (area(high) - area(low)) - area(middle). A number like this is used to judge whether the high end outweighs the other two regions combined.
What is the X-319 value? -4885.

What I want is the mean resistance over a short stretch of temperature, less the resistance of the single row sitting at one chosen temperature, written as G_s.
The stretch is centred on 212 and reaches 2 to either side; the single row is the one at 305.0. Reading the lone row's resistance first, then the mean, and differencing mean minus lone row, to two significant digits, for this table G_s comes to -15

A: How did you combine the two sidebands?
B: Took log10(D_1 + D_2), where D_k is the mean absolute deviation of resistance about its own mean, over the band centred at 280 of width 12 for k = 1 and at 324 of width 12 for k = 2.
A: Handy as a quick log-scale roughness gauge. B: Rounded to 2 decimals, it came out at 0.56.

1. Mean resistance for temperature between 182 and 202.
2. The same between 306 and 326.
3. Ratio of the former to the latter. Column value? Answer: 1.4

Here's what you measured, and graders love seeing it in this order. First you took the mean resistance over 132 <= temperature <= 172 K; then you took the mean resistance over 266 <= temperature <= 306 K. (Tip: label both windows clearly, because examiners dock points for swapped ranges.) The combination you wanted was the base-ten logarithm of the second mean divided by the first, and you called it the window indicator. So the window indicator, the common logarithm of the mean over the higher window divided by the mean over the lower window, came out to 0.05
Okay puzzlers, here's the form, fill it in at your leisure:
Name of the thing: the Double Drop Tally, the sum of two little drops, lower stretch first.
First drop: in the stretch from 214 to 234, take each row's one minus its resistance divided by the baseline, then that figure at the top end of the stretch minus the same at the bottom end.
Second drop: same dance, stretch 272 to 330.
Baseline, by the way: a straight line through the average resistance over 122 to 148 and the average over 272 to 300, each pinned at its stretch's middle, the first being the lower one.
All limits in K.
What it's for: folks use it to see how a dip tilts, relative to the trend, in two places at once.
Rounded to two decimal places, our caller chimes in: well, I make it 0.52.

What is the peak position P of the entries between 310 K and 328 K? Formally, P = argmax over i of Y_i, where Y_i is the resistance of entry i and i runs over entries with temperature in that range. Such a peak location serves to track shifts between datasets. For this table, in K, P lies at 311.0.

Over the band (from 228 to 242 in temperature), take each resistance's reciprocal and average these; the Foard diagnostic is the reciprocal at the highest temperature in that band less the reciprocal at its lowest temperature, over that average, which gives 0.026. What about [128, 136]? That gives -0.055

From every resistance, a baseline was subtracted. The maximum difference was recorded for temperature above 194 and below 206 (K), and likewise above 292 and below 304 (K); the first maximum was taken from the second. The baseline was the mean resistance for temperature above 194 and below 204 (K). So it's 21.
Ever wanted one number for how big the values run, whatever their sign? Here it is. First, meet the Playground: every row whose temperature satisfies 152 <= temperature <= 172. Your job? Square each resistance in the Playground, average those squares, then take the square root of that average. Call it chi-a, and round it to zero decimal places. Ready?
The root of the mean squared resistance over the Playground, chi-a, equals 87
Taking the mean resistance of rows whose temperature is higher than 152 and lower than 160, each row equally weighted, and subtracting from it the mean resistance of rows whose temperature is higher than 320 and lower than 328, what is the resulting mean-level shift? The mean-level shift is 35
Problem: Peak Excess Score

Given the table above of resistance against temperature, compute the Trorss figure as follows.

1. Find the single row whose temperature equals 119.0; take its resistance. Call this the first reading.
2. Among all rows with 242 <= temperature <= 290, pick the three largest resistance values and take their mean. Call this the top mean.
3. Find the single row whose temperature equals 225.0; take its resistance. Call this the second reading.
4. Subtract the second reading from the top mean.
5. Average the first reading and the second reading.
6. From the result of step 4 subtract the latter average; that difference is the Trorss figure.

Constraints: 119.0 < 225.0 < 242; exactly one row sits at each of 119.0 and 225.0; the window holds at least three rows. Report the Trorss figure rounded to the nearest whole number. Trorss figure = -63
